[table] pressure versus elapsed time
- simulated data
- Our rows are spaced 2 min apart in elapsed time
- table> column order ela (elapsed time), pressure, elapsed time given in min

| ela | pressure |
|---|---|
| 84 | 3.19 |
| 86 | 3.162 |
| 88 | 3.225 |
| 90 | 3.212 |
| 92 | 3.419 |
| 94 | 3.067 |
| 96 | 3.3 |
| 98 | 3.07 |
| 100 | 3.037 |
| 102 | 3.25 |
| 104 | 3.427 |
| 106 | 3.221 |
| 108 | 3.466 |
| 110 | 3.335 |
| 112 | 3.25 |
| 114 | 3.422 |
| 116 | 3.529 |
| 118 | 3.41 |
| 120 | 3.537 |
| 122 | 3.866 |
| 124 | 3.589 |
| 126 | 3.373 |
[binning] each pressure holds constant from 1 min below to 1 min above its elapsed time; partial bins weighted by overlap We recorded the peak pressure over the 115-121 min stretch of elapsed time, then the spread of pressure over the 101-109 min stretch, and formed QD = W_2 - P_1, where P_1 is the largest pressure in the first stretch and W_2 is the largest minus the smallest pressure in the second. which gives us -3.29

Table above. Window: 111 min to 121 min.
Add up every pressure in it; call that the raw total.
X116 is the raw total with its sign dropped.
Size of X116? 17.1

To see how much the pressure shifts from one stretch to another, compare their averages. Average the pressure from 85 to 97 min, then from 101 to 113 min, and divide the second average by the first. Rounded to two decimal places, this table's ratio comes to 1.03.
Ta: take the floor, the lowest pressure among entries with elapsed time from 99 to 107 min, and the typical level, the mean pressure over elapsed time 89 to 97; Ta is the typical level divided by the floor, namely 1.07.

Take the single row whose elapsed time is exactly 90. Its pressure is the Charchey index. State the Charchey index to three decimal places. 3.212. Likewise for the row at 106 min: 3.221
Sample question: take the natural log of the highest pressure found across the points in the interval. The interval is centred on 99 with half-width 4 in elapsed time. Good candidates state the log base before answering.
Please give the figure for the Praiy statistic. 1.19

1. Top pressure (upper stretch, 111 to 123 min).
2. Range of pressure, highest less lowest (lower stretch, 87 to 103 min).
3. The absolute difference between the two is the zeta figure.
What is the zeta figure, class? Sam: 3.48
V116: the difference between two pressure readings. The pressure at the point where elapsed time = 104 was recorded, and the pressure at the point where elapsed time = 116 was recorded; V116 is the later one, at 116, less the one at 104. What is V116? 0.10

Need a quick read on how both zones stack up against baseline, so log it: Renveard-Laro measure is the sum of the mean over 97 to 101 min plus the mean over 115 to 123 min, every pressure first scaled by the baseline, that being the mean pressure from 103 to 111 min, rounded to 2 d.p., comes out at 1.97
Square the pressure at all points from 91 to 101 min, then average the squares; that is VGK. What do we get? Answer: 10.1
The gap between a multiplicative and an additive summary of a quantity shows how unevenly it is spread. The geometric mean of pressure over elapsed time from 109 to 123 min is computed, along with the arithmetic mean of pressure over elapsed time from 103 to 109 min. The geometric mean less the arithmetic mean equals 0.10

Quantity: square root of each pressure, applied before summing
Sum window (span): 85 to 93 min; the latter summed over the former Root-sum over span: 7.2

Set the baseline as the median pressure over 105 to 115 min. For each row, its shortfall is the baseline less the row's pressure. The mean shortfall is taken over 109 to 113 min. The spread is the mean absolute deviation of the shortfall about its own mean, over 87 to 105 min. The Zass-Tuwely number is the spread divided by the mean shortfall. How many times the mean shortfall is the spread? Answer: 2.6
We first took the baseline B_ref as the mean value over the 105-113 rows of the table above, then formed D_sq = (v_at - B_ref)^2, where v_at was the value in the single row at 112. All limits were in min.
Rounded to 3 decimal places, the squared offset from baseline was 0.005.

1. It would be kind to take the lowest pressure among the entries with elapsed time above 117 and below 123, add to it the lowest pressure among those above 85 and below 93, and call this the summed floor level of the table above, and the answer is 6.57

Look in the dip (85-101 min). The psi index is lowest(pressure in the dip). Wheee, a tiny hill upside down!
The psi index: 3.037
